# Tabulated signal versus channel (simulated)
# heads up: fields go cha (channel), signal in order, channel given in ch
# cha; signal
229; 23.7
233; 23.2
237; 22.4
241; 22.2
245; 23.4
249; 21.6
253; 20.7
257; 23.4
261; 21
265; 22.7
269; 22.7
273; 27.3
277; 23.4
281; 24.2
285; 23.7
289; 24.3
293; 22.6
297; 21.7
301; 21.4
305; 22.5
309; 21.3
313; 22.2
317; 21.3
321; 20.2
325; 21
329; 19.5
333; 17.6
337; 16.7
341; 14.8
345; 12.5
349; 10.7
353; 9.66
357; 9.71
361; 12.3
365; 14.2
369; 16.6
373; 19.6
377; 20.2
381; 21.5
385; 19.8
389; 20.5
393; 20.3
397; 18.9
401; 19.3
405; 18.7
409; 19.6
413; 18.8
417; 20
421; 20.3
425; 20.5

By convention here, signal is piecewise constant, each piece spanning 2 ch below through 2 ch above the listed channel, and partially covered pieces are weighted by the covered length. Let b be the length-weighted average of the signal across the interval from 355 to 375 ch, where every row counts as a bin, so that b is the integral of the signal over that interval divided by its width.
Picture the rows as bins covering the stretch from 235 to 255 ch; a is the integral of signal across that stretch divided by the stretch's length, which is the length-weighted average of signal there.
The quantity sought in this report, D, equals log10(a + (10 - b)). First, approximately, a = 22.1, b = 14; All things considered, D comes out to 1.24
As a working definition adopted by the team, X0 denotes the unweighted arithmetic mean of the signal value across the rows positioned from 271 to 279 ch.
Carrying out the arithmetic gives 25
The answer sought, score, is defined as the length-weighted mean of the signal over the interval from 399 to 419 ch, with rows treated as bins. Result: 19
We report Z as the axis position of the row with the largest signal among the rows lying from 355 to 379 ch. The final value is 377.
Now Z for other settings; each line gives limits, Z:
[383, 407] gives 389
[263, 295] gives 273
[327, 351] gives 329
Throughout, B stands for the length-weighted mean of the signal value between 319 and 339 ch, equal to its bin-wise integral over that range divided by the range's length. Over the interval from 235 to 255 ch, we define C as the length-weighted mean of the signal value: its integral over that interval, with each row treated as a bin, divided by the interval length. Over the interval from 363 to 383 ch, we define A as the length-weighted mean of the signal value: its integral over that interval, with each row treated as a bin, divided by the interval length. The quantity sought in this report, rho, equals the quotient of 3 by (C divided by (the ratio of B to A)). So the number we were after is 0.14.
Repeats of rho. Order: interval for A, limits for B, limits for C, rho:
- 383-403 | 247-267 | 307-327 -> 0.16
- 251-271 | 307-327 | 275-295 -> 0.12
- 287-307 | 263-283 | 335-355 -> 0.25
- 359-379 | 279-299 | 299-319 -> 0.19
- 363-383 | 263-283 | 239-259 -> 0.18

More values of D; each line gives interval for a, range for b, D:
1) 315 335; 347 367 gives 1.27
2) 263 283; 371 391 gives 1.14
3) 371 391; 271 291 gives 0.76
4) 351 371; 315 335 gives 0.41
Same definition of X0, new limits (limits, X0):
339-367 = 12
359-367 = 13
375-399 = 20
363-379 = 18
